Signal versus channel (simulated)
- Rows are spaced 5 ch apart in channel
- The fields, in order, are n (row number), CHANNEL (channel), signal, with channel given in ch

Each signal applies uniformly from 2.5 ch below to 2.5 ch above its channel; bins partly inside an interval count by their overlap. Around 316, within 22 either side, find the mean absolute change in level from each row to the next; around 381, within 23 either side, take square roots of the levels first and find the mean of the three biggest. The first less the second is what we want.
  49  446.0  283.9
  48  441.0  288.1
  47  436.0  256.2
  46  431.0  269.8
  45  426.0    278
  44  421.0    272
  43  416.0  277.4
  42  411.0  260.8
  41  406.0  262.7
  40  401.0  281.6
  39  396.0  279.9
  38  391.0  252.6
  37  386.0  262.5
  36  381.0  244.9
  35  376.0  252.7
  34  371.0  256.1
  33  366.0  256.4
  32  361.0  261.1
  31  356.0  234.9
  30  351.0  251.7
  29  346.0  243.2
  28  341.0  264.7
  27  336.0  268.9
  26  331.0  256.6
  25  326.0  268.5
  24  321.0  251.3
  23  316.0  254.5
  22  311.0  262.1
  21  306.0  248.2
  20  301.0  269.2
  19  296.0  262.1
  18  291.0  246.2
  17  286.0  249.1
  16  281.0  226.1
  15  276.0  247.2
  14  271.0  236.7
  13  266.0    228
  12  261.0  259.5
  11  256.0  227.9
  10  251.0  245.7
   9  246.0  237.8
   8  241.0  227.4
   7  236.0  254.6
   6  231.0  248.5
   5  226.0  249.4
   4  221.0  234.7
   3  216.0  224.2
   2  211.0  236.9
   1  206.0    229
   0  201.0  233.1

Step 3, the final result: -4.8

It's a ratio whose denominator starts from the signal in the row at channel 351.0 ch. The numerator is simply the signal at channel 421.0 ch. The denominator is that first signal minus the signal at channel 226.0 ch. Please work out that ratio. 118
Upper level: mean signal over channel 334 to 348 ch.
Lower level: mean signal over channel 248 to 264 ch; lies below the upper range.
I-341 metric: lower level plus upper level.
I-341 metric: 503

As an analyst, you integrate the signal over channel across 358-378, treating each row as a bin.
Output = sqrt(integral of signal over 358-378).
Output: 72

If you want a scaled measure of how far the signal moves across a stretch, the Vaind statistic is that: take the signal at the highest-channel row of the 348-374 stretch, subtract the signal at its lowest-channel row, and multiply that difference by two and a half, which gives 11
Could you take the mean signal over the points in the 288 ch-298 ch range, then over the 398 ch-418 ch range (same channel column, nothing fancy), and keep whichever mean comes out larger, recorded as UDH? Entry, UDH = 271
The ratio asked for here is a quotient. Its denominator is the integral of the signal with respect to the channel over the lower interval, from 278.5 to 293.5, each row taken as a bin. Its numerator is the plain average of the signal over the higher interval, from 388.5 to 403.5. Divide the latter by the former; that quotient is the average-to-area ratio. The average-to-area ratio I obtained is 0.075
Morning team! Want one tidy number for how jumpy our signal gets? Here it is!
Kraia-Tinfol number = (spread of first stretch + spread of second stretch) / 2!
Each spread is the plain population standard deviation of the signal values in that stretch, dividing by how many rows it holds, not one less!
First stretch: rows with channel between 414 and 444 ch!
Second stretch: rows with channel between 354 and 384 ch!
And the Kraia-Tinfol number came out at 9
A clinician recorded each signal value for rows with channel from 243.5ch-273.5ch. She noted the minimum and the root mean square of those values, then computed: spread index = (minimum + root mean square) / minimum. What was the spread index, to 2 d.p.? 2.05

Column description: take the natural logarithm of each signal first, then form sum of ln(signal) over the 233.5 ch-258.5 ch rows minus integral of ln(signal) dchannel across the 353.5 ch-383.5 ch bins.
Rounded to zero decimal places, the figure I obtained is -138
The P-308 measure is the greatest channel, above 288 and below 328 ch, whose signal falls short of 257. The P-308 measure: 321.0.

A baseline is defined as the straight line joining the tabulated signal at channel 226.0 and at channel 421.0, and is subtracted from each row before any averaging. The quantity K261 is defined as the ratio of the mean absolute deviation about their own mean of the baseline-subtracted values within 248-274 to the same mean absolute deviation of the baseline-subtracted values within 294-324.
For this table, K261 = 1.5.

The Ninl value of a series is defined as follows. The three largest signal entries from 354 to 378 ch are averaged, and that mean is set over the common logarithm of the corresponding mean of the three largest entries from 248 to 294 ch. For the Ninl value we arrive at 107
